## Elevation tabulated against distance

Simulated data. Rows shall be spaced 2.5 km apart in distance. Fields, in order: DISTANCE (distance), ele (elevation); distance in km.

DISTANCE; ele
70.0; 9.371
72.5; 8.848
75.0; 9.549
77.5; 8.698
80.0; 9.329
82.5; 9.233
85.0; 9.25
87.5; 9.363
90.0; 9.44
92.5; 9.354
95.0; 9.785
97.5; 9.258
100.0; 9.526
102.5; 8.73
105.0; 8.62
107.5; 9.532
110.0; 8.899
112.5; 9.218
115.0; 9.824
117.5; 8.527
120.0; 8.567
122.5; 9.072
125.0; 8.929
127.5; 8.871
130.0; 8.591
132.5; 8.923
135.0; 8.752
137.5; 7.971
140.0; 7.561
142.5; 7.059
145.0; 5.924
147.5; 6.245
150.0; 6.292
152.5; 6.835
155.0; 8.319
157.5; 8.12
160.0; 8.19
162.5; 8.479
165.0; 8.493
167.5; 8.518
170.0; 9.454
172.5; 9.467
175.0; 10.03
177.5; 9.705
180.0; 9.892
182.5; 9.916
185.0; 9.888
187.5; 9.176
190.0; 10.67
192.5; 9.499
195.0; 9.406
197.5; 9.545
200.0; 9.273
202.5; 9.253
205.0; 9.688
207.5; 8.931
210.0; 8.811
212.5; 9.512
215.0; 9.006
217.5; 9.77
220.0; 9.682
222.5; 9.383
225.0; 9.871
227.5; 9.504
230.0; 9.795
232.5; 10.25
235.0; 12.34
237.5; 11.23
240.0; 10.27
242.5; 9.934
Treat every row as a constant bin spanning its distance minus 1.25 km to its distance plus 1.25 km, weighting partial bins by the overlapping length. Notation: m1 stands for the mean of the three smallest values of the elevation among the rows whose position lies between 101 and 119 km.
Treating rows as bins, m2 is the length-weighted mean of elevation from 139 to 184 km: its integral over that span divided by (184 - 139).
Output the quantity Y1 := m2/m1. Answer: 0.96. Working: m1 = 8.6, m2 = 8.26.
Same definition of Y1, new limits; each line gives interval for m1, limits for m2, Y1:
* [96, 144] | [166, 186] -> 1.27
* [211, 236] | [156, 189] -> 0.99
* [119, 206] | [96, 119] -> 1.48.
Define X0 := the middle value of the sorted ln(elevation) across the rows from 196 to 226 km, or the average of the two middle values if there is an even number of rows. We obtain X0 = 2.25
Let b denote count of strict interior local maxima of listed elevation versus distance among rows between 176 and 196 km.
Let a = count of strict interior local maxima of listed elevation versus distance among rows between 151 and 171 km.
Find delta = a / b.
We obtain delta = 0.5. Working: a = 1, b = 2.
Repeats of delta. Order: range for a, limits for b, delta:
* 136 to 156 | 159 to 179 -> 0.0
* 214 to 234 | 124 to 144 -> 2.0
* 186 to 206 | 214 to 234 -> 1.0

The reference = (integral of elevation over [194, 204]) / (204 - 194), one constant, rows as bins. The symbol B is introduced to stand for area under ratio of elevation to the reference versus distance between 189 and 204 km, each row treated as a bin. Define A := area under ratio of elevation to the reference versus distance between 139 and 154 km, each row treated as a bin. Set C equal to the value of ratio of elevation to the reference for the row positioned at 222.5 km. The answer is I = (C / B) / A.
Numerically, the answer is 0.0061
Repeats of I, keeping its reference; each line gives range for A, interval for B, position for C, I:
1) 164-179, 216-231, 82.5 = 0.0043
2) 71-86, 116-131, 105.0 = 0.0045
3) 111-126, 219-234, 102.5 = 0.0041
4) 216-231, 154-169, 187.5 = 0.0047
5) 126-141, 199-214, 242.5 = 0.0053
